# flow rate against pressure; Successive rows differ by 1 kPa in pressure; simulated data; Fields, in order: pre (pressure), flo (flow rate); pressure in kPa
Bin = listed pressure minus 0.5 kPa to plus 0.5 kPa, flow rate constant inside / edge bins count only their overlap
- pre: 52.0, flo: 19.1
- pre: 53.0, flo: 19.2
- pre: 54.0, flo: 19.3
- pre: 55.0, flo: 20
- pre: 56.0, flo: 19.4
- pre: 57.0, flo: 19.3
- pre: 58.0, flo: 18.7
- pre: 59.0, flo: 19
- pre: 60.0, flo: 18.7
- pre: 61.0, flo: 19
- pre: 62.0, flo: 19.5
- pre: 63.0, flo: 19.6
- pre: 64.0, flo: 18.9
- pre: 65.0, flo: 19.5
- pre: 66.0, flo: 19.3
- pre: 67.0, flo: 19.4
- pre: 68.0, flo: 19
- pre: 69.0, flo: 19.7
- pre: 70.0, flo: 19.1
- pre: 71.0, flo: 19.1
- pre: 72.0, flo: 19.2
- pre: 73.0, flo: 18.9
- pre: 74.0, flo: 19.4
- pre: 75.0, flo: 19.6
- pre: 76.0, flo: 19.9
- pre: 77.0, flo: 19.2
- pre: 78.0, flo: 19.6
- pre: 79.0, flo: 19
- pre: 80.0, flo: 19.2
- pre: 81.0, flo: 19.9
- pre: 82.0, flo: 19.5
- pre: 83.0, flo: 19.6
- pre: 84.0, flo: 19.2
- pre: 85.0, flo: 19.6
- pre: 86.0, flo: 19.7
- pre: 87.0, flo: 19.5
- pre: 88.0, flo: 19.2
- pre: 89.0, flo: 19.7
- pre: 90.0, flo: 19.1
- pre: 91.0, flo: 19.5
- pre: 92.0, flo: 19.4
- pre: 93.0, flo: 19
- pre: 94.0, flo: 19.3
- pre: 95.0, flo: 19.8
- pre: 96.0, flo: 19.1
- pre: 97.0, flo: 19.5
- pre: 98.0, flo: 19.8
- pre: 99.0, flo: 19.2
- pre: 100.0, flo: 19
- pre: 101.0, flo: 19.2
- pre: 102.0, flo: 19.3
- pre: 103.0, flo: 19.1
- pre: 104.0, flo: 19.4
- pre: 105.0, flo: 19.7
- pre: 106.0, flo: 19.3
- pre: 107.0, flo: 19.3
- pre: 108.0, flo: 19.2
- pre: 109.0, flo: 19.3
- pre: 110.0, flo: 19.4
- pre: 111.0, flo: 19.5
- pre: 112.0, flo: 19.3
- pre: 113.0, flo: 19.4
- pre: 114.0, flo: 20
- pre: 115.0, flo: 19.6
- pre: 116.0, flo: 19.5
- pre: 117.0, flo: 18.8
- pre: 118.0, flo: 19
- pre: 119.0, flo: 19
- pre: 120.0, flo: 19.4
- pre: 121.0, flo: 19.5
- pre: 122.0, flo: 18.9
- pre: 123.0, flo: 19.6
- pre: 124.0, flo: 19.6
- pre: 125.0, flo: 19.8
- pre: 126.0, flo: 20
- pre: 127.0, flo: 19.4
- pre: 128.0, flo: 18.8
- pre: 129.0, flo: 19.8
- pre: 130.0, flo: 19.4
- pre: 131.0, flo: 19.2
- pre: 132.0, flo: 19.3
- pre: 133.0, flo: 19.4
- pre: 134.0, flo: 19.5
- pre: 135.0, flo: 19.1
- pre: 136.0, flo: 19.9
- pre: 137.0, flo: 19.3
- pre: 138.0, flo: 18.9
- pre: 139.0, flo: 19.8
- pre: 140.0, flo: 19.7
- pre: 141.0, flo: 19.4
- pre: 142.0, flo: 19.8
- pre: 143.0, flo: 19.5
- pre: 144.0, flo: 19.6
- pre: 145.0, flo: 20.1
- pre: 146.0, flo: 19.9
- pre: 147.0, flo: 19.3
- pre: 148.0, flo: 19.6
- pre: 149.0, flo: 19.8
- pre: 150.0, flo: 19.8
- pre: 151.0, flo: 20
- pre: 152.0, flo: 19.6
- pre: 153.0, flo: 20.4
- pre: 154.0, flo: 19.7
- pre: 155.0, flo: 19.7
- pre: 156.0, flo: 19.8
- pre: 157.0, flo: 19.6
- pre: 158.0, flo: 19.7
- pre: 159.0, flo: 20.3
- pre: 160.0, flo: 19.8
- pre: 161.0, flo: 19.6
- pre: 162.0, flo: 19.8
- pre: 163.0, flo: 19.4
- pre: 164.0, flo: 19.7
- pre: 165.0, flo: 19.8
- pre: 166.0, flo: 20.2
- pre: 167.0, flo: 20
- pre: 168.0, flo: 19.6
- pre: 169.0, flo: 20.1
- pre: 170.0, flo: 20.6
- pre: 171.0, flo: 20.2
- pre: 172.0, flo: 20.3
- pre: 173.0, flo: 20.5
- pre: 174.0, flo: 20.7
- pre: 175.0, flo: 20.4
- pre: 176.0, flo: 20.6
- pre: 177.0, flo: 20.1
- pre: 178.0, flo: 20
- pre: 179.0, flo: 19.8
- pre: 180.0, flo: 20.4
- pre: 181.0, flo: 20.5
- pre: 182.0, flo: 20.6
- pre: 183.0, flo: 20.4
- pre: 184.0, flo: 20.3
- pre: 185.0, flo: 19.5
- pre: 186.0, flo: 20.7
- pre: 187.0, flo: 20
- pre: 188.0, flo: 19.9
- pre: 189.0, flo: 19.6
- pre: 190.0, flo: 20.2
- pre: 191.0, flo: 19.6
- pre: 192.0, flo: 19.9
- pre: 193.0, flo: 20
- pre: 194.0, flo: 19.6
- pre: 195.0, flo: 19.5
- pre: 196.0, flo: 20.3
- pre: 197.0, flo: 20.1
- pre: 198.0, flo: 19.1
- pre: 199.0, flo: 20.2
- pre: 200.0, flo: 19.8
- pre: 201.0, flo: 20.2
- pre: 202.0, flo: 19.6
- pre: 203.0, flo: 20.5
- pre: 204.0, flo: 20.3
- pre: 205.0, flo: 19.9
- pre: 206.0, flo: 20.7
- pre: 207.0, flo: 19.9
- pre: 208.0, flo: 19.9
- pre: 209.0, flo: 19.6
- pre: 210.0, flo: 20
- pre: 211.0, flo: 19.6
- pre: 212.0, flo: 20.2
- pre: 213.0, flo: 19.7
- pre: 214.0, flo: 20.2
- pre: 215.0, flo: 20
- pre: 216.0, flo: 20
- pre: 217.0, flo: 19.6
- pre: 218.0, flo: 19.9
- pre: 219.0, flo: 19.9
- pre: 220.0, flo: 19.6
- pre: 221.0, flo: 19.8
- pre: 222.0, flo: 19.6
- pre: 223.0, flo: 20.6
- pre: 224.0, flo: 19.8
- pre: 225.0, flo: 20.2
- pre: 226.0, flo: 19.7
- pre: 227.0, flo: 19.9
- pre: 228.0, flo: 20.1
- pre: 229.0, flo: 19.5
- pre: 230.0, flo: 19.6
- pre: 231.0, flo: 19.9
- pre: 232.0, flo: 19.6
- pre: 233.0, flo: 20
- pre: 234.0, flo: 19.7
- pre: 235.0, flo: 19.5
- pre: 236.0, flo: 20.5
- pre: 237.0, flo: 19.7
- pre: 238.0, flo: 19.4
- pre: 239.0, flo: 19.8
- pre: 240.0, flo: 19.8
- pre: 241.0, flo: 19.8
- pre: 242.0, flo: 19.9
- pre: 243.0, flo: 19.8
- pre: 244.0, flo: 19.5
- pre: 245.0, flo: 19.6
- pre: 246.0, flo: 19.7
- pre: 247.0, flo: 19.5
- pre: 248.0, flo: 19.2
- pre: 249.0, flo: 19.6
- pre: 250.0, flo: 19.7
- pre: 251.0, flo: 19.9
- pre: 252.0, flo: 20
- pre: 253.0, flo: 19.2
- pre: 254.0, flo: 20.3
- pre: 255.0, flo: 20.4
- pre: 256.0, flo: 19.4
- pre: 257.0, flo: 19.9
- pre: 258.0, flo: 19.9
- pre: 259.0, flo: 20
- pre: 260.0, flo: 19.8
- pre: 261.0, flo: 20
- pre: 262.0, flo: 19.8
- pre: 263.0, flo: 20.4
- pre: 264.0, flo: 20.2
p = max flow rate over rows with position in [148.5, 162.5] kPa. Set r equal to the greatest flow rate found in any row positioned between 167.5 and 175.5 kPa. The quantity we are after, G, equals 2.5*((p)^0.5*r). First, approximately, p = 20.4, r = 20.7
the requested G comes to 234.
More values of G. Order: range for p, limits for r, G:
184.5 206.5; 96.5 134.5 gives 227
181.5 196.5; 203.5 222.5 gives 235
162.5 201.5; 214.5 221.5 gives 227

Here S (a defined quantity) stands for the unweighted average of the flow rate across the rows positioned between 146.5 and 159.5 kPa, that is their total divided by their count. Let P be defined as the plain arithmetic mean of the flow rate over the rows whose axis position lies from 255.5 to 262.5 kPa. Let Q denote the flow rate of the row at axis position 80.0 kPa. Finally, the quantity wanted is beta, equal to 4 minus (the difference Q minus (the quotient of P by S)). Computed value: -14.2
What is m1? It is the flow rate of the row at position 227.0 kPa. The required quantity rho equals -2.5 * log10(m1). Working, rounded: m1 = 19.9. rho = -3.25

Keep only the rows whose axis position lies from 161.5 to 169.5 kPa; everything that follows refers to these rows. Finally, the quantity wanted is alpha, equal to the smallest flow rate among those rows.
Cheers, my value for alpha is 19.4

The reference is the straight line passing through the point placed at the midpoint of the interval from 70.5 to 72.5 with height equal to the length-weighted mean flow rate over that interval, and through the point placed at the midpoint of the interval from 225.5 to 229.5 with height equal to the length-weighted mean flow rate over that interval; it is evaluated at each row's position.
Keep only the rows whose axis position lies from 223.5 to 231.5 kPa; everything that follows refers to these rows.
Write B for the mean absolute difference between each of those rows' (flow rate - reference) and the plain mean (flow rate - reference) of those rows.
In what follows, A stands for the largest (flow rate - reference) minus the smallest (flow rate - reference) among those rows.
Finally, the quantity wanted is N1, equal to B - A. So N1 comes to -0.53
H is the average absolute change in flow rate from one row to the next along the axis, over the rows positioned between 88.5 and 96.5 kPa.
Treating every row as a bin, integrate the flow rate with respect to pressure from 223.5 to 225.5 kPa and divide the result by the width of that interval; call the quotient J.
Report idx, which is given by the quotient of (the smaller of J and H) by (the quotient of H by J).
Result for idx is 20.0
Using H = 0.43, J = 20.0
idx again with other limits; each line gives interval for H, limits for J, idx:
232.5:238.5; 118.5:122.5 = 19.2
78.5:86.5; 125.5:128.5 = 19.4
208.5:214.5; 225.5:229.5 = 19.8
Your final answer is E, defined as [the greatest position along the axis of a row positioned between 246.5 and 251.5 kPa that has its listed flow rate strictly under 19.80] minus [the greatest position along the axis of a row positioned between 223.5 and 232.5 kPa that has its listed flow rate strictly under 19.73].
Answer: 18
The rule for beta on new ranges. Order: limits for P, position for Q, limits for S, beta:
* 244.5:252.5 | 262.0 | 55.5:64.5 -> -14.8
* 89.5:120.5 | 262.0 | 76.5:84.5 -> -14.8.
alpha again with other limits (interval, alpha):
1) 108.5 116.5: 19.3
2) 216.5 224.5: 19.6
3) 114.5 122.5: 18.8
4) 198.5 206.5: 19.6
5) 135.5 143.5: 18.9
